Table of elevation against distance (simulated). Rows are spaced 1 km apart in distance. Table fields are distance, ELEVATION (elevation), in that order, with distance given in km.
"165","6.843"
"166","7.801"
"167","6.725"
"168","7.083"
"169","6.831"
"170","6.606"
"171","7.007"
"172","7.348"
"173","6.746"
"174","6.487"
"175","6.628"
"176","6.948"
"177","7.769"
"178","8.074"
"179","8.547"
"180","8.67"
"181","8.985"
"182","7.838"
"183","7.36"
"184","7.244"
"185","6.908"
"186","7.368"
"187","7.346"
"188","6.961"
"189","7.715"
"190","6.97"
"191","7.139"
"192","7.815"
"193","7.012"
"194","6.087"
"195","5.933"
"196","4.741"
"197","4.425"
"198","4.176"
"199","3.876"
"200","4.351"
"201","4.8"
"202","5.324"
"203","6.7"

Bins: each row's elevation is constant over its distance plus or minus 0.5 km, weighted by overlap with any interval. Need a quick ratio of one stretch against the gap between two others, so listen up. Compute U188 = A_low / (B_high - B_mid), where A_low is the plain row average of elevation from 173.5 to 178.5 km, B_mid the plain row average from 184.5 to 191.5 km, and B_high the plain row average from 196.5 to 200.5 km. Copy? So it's -2.4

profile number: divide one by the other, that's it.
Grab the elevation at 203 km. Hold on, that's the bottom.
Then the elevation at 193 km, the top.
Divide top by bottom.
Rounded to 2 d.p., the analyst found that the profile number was 1.05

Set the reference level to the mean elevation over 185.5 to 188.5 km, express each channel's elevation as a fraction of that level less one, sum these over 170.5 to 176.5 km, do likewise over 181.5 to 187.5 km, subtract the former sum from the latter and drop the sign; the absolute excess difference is 0.40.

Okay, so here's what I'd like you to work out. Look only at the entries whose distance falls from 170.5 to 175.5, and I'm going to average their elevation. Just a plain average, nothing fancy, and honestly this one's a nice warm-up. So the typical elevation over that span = 6.8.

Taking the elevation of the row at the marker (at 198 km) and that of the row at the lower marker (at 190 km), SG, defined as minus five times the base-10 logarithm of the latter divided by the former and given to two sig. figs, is -1.1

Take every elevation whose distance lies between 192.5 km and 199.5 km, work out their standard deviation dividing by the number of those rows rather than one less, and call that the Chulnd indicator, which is 1.1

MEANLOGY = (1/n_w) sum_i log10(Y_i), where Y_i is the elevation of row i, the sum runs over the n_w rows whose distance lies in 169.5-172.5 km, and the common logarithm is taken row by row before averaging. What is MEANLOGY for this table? 0.84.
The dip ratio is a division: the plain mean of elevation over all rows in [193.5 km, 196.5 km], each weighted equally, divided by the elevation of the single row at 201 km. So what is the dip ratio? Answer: 1.16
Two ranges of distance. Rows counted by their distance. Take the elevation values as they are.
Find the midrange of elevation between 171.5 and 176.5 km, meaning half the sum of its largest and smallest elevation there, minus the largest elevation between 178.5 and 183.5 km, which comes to -2.1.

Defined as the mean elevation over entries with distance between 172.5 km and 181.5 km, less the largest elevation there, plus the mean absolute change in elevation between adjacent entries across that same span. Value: -1.0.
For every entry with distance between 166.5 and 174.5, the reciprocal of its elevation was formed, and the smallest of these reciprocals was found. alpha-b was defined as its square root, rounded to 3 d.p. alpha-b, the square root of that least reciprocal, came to 0.369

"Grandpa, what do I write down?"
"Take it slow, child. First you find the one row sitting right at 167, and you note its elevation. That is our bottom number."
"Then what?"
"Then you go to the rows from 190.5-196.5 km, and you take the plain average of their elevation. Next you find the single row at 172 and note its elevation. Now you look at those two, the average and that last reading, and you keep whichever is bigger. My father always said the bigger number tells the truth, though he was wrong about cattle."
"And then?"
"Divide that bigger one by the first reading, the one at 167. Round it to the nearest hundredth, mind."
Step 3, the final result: 1.09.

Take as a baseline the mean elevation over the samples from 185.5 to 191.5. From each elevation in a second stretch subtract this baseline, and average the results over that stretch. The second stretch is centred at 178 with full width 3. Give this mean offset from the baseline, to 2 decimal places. 0.88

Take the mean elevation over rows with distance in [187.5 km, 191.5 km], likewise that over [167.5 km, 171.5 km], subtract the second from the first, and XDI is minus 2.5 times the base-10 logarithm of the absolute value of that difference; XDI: 1.3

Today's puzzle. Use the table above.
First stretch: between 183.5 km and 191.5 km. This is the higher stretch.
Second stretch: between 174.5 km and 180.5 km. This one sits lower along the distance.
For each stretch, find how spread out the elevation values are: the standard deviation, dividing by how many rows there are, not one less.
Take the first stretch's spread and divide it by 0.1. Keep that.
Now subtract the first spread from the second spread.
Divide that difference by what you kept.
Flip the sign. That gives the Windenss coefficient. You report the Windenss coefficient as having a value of -0.20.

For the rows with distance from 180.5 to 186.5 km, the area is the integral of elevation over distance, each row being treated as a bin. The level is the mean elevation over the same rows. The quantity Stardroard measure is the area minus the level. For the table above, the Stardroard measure 38.1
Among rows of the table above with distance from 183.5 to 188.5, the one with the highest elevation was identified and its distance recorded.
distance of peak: 186 km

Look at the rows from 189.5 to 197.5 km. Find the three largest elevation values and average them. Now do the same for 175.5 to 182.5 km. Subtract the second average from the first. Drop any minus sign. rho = 1.4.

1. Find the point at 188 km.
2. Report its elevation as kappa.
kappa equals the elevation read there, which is 6.961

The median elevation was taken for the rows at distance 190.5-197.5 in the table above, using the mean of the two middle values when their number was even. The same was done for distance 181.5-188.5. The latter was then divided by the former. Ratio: 1.21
